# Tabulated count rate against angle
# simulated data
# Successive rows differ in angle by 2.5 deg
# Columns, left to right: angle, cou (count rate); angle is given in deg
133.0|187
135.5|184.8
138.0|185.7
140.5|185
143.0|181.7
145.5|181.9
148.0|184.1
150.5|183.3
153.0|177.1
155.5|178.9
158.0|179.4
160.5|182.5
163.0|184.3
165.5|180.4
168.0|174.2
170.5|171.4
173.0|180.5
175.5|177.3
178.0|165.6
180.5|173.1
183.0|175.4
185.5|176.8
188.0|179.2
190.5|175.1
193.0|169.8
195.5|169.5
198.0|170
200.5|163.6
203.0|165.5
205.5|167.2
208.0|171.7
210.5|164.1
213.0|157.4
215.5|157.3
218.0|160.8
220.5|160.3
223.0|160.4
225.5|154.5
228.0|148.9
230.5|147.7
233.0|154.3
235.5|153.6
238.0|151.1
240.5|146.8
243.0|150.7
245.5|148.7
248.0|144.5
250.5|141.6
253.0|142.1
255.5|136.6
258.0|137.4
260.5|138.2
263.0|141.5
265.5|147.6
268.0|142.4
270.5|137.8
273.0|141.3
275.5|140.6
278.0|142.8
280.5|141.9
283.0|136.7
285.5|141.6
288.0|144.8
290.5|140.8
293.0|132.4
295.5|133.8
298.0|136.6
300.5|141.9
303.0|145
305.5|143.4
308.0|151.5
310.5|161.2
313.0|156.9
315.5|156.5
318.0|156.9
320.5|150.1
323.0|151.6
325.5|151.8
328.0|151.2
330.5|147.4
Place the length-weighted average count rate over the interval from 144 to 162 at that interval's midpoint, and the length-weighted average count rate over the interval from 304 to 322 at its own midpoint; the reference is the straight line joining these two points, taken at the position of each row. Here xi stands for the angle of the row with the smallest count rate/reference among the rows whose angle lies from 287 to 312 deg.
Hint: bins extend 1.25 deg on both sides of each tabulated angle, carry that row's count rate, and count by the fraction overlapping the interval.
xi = 293.0 deg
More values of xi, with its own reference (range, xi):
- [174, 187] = 178.0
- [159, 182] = 178.0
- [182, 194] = 193.0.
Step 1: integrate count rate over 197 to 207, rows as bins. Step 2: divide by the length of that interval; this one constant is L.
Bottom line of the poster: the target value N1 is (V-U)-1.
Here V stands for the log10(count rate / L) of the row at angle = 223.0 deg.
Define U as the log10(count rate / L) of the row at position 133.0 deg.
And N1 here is -1.07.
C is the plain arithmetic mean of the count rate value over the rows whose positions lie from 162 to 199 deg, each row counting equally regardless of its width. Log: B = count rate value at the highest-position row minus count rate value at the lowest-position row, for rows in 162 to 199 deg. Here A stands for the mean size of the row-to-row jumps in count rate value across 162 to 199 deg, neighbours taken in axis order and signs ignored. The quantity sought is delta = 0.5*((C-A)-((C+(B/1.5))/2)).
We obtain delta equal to 44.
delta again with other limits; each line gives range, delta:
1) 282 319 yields 31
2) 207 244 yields 41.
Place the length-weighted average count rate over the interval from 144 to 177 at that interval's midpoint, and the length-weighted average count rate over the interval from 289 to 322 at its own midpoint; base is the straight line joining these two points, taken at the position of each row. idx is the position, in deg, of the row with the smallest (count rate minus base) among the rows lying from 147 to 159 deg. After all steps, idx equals 153.0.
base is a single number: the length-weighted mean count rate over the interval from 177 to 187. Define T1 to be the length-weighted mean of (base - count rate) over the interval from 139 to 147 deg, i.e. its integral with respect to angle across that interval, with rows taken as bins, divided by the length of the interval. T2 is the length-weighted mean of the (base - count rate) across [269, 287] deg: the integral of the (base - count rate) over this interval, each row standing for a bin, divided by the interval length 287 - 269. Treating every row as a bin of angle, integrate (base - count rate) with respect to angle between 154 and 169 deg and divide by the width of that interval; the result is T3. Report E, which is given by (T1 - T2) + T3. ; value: -49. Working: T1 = -10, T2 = 33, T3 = -7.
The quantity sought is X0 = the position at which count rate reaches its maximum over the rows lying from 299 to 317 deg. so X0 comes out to 310.5 deg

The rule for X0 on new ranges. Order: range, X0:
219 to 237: 223.0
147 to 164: 163.0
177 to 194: 188.0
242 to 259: 243.0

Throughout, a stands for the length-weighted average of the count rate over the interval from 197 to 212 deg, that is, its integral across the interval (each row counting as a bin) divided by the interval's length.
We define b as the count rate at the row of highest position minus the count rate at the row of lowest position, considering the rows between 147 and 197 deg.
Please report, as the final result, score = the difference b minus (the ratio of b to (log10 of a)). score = -8.0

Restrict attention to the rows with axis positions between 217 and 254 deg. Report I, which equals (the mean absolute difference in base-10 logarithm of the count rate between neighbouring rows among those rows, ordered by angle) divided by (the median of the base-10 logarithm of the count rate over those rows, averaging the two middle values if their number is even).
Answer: 0.0039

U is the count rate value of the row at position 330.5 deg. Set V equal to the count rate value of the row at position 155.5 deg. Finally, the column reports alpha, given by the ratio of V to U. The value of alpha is 1.21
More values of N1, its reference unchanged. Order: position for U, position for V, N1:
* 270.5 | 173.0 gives -0.88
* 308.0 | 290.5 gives -1.03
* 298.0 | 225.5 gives -0.95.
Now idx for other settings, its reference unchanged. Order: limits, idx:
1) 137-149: 143.0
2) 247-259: 255.5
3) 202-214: 213.0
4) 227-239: 230.5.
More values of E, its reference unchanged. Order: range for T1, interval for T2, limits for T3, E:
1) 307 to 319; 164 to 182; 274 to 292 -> 50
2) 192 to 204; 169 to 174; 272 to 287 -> 40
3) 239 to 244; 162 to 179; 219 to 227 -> 42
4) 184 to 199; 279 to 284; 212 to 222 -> -20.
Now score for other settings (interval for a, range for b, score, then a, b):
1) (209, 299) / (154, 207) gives -6.3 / 146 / -12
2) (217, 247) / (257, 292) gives 1.8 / 153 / 3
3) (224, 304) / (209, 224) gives -2.0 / 143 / -4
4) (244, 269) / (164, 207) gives -7.1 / 142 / -13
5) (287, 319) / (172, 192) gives -2.9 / 146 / -5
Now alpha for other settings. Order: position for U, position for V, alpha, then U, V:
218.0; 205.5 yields 1.04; 160.8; 167.2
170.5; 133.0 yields 1.09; 171.4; 187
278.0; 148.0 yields 1.29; 142.8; 184.1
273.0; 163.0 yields 1.30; 141.3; 184.3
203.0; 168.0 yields 1.05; 165.5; 174.2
